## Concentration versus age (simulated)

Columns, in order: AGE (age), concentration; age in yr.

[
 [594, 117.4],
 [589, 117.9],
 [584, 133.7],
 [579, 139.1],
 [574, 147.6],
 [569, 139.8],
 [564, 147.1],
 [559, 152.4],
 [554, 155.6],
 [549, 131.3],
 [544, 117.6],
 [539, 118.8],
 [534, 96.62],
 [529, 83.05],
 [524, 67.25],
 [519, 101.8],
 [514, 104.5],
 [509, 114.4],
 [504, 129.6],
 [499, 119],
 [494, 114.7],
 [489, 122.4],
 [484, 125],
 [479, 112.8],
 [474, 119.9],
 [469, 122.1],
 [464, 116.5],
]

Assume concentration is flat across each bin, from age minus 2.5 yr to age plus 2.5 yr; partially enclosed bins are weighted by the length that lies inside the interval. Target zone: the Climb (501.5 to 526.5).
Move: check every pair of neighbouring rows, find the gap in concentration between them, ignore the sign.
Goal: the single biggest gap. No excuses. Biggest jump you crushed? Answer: 35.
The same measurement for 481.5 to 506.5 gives 11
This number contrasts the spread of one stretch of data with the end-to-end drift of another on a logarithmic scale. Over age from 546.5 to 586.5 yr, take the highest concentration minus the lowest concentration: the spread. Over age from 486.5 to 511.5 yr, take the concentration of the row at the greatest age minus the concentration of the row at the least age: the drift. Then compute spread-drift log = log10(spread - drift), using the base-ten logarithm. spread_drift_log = 1.51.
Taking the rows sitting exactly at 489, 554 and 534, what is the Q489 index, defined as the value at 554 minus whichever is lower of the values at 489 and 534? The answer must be 59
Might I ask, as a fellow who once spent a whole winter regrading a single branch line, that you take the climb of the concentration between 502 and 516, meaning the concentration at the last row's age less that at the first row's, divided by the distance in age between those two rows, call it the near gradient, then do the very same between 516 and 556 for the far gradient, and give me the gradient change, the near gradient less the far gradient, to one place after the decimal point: -4.0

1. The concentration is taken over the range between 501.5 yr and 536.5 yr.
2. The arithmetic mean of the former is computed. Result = 100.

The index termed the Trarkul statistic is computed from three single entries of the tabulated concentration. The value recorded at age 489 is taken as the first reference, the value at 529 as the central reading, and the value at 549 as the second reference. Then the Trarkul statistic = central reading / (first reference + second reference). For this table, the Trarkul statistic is 0.33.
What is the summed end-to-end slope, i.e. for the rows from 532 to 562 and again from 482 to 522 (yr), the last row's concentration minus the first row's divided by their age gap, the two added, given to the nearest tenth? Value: 1.6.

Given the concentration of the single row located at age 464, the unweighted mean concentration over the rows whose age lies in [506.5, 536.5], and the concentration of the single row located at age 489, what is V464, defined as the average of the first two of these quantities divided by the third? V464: 0.86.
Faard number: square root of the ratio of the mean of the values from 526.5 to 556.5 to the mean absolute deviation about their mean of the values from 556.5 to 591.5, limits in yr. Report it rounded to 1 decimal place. 3.8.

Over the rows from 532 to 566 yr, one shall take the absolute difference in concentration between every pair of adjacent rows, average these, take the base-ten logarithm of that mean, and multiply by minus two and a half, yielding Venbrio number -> -2.67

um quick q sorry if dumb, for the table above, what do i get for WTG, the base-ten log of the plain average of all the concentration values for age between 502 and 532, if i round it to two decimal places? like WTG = 2.00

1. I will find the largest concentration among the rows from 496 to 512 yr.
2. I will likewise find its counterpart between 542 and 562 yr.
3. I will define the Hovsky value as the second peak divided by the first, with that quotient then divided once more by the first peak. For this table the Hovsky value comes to 0.0093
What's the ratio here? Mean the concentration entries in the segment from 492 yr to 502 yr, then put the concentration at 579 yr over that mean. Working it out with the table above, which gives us 1.2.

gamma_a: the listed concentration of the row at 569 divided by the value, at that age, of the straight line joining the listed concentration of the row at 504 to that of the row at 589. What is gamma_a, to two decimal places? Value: 1.16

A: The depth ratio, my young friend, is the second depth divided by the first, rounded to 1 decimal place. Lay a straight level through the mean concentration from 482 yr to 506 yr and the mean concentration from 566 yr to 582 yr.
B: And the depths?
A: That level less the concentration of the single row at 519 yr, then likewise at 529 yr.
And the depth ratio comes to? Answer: 1.8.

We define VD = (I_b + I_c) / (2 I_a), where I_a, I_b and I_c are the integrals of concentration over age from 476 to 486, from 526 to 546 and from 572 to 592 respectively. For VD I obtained 2.0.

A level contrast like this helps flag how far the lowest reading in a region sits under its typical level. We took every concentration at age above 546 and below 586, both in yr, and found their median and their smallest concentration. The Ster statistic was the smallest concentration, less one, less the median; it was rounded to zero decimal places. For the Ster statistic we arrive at -13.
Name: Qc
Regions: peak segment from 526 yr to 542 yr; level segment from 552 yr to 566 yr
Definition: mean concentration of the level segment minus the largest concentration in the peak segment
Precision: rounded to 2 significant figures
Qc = 33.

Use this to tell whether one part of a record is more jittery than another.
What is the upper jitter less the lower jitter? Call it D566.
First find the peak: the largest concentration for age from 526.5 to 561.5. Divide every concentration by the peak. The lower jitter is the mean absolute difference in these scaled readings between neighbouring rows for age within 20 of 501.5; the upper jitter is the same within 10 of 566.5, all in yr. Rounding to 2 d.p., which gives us 0.00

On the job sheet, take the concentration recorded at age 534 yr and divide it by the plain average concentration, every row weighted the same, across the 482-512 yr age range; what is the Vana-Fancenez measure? 0.8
